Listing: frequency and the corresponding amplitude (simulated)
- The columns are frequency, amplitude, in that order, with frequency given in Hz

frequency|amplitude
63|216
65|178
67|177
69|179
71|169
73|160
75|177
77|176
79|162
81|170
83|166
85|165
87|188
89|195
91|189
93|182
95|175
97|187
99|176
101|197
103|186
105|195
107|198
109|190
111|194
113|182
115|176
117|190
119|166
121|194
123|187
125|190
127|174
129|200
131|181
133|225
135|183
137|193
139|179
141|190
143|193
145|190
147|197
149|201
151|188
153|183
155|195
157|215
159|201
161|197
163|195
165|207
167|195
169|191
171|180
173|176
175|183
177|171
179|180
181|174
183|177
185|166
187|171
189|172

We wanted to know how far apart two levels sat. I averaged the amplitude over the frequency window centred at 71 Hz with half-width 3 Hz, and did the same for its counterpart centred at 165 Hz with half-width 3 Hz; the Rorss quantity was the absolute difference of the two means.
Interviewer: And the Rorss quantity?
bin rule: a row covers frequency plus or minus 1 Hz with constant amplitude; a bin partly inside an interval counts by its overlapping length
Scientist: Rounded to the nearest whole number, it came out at 30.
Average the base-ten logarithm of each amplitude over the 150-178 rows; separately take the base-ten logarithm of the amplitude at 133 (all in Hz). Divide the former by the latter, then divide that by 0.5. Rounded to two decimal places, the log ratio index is 1.94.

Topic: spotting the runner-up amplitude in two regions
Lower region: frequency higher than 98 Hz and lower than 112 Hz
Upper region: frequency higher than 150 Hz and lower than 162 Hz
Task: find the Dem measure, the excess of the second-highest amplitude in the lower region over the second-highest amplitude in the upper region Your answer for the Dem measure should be -4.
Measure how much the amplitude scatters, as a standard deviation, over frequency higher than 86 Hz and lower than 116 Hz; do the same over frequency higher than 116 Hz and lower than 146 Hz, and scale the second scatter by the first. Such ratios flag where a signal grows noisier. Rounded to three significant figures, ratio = 1.70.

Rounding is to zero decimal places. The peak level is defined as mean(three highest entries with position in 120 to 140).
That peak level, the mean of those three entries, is 206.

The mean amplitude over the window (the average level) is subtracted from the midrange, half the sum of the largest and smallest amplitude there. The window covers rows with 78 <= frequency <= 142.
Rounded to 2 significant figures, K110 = 8.3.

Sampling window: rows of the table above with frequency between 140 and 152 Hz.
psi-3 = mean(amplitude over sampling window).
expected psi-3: 193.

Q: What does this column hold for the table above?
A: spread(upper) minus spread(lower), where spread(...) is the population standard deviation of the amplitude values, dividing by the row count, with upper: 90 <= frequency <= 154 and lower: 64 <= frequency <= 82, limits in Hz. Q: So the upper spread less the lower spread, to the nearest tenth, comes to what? 3.8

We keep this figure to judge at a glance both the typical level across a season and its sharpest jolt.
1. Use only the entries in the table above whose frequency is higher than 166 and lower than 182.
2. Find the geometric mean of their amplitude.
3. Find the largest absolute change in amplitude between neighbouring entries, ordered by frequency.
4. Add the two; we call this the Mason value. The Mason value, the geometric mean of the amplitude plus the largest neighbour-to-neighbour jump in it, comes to 193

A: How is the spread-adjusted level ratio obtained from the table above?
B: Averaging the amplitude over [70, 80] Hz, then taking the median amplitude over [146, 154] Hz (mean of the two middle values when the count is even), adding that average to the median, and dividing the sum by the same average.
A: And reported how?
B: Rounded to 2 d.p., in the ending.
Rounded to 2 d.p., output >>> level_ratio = 2.14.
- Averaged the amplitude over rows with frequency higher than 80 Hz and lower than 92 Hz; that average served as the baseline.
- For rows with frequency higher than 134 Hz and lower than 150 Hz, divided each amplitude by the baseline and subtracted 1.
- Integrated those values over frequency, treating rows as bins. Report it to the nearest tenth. 1.1 Hz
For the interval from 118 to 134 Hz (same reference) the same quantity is 1.0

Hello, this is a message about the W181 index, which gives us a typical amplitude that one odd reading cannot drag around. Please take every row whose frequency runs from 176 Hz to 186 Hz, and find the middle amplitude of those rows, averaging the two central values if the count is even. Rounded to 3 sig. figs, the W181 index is 174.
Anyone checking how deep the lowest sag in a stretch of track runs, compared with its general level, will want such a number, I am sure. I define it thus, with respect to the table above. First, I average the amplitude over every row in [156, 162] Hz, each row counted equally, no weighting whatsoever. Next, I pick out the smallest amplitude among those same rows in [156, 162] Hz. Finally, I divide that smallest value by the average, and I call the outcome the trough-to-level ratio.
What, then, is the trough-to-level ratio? 0.964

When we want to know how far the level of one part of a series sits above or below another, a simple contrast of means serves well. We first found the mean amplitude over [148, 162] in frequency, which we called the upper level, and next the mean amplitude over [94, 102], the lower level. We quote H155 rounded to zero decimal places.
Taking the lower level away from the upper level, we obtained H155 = 13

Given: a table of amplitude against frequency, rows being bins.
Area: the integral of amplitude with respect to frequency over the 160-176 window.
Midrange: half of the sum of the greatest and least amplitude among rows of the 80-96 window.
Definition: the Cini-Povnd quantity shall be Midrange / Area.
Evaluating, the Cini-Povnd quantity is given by 0.0591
